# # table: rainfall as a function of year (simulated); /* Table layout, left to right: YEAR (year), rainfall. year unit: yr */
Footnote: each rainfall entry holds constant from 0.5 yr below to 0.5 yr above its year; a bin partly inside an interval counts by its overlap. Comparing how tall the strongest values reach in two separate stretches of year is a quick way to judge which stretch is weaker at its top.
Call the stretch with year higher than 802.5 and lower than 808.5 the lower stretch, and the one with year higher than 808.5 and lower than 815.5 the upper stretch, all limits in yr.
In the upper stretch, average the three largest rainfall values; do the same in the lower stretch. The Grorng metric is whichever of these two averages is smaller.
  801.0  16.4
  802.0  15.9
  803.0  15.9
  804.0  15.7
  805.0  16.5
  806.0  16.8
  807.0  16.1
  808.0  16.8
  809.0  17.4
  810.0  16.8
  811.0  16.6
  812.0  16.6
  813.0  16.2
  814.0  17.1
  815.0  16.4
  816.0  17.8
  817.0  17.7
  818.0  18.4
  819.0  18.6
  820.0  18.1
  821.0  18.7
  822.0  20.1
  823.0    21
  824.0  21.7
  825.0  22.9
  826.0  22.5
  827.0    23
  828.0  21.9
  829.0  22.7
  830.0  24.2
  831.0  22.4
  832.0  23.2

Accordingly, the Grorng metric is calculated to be 16.7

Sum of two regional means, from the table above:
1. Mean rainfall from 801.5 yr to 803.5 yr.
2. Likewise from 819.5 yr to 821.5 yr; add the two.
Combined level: 34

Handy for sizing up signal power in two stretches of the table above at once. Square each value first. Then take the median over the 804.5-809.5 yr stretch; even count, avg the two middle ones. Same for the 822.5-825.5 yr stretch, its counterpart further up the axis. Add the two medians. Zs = 753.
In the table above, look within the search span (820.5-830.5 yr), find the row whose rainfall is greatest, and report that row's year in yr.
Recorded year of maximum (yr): 830.0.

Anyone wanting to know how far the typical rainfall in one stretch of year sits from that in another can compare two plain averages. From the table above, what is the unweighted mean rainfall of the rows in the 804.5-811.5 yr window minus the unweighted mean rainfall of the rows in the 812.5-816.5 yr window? 0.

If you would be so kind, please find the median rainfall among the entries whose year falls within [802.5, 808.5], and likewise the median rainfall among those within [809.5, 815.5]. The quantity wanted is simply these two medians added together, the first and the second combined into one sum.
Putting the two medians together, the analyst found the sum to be 32.9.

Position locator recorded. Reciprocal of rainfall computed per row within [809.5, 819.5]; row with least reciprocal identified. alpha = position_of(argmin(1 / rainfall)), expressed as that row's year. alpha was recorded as 819.0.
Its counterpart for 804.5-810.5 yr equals 809.0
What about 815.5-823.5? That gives 823.0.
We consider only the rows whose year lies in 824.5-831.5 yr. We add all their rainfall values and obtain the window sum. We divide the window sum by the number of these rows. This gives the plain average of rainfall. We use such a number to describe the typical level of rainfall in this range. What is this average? 22.8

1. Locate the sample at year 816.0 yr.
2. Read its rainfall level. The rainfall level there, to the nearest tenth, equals 17.8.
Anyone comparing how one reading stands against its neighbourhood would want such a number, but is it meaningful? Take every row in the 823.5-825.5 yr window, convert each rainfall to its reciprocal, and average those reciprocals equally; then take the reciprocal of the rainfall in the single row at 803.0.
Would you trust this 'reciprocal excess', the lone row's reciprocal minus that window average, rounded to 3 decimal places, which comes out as 0.018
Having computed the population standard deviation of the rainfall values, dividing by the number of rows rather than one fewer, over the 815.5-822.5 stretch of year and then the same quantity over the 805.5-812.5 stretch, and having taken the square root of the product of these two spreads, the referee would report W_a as 0.517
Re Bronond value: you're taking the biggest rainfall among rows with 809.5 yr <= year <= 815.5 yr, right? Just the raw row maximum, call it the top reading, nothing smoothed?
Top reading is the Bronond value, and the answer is 17.1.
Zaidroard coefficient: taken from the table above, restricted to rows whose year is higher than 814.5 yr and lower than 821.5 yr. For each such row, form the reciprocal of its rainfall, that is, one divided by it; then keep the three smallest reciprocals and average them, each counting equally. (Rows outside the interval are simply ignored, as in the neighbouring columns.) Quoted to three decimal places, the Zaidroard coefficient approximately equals 0.054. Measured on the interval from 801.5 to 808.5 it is 0.060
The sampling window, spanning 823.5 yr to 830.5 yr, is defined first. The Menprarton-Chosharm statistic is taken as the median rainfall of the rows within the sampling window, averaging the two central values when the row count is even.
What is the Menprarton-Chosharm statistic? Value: 22.7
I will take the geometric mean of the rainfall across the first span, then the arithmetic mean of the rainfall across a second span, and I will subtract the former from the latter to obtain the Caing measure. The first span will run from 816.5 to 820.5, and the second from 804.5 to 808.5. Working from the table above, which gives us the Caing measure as -1.6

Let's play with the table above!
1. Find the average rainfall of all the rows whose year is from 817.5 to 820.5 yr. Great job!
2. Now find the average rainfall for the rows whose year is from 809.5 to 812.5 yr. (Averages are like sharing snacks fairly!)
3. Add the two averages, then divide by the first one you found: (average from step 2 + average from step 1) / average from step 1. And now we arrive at 1.91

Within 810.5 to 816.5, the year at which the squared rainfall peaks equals 816.0 yr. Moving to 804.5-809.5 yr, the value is 809.0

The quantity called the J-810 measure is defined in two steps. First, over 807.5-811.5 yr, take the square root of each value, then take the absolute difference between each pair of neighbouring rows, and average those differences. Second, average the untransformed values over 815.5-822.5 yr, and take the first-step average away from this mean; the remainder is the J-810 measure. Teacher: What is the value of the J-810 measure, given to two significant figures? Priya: 18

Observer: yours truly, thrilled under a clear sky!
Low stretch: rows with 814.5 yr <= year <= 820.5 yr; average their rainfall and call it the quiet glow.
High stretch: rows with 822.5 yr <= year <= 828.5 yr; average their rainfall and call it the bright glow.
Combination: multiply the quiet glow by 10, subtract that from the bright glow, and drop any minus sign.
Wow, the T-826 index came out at 156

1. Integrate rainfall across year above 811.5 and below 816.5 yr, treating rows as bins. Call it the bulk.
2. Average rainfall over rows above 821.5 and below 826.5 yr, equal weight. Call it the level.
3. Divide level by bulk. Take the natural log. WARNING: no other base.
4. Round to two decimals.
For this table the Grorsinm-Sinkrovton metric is -1.36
